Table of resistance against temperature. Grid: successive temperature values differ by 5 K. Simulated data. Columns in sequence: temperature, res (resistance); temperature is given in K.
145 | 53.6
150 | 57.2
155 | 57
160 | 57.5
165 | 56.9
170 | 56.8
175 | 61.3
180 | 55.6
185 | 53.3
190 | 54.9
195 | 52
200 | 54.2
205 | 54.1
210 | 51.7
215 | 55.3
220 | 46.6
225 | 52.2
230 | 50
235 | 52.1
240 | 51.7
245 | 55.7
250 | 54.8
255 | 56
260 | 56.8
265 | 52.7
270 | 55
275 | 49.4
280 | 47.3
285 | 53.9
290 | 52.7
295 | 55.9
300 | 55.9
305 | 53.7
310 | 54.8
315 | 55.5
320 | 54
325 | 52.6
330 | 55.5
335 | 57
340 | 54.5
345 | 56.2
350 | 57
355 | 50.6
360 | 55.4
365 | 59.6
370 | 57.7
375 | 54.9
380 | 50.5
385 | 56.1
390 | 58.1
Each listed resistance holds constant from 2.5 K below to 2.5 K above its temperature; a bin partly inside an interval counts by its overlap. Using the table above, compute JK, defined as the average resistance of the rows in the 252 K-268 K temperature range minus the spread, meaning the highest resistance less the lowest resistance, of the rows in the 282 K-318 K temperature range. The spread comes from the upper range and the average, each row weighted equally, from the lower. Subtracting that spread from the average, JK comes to 52.0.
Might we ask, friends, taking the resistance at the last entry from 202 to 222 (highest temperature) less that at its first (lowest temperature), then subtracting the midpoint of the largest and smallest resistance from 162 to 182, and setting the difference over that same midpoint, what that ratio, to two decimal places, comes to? -1.13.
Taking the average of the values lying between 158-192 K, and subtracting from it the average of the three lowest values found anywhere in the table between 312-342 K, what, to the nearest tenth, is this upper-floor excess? 2.9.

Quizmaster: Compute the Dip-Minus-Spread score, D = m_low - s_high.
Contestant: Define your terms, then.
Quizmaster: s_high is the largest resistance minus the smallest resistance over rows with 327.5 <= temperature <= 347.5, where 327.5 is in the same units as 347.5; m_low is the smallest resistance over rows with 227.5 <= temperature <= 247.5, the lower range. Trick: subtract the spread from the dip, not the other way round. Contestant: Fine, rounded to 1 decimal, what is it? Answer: 47.5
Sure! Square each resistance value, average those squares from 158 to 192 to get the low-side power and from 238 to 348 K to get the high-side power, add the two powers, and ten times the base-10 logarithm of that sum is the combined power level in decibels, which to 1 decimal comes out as 37.9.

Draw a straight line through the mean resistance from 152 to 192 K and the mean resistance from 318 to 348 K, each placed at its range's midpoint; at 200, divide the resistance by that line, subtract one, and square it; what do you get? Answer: 0.0015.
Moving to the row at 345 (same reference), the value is 0.0006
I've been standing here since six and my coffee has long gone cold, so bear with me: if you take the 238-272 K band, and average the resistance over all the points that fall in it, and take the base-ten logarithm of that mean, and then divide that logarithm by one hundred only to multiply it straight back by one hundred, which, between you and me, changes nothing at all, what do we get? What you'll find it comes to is 1.74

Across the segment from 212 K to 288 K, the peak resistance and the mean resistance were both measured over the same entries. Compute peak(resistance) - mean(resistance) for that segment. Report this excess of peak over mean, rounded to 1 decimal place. 4.2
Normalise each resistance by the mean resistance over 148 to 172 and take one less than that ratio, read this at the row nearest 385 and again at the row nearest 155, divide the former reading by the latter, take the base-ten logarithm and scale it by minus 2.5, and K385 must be -2.7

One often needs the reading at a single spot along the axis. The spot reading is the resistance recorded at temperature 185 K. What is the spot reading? 53.3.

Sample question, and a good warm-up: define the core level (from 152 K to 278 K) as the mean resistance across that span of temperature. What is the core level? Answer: 54.1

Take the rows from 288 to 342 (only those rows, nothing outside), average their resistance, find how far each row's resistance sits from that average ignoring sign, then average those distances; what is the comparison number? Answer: 1.1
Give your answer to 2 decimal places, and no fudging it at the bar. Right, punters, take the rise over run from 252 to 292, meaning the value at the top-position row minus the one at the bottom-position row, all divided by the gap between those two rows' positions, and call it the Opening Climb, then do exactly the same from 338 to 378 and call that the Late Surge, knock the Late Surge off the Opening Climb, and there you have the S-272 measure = -0.11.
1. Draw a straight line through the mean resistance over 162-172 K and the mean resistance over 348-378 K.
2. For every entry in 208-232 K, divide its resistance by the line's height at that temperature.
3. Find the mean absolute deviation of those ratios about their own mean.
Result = 0.040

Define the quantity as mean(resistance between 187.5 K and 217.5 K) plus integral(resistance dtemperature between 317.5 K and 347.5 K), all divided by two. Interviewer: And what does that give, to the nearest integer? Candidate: 851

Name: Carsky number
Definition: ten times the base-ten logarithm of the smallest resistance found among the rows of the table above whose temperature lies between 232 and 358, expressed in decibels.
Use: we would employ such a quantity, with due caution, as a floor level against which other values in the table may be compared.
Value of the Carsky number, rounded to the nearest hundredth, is 16.75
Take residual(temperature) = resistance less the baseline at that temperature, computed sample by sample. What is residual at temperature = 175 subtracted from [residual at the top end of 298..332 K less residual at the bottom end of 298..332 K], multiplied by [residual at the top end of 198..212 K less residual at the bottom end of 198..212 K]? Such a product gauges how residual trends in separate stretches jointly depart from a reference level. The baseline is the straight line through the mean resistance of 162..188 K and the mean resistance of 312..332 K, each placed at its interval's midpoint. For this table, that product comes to 10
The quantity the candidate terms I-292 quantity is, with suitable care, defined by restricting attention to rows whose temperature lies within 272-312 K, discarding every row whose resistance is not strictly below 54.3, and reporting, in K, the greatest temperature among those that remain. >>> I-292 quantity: 305 K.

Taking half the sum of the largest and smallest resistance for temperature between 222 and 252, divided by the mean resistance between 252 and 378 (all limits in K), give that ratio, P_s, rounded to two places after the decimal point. 0.97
